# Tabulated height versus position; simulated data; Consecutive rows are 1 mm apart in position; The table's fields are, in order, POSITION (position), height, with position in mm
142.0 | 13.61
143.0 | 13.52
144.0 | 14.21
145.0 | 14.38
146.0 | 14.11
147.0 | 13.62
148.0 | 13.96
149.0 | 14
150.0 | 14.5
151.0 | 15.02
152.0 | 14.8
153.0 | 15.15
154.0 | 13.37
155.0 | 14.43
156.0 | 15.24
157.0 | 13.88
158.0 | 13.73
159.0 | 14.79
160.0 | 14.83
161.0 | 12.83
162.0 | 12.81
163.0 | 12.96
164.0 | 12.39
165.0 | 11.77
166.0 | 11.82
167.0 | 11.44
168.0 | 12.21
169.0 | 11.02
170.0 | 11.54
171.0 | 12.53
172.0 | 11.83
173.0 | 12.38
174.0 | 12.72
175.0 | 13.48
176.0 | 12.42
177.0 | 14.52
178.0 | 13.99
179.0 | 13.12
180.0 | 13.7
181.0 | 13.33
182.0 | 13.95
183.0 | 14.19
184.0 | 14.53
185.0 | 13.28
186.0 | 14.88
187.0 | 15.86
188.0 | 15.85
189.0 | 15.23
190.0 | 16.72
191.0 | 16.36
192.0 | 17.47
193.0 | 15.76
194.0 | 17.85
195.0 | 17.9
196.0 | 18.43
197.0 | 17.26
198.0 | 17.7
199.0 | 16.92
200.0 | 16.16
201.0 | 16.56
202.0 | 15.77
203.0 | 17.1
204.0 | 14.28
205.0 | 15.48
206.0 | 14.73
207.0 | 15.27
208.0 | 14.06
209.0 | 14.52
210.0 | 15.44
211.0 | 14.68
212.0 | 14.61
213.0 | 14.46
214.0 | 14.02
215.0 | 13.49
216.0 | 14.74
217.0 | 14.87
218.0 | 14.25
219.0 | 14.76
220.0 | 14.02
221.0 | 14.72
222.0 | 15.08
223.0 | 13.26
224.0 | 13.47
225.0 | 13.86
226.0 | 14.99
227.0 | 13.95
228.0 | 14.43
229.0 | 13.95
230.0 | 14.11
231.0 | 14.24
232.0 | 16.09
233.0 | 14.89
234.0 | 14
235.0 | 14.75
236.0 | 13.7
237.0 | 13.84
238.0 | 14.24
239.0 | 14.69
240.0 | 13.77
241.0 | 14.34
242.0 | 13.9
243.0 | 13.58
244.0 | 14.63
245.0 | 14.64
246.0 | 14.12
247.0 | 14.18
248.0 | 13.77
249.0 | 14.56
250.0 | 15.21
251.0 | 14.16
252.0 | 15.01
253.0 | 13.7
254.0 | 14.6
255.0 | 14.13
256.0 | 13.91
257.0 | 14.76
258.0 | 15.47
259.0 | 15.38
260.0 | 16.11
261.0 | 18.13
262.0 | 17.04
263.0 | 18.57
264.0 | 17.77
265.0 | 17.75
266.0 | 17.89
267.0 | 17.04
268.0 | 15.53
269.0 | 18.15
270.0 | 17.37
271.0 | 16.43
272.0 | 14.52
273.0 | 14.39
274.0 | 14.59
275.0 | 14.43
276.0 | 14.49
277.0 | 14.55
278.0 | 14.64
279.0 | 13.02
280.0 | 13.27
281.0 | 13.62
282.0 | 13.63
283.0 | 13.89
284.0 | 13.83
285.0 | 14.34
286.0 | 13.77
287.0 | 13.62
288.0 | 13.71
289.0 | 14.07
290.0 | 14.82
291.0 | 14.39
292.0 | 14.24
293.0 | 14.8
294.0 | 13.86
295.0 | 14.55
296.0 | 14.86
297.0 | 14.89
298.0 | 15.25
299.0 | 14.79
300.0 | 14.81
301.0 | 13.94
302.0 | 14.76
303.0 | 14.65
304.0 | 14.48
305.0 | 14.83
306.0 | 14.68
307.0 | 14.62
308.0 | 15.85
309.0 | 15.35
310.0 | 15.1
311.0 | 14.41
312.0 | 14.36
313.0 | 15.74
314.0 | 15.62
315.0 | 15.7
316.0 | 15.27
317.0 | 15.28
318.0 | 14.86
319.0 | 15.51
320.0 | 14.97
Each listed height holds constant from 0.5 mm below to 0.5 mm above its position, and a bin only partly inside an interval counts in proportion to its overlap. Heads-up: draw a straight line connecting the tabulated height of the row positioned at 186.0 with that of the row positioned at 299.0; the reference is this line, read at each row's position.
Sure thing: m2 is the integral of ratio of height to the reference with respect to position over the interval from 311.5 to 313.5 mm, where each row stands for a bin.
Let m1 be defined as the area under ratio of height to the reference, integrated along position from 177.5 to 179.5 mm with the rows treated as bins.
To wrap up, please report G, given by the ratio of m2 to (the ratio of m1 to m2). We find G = 2.28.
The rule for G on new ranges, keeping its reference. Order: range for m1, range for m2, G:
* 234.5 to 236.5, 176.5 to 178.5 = 1.91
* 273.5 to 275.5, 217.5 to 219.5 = 1.95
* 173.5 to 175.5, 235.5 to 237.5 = 1.96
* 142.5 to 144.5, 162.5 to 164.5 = 1.56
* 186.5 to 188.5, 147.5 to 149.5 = 1.65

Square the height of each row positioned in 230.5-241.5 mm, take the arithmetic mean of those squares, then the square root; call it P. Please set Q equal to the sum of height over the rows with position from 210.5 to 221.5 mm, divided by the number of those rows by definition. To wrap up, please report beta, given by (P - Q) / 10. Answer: 0.00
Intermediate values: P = 14.4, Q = 14.4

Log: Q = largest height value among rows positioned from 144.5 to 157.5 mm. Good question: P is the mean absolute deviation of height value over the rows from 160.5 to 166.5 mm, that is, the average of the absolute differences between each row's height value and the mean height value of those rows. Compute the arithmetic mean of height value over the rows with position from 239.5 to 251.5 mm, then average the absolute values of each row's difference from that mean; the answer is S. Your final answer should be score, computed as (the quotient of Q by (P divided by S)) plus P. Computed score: 13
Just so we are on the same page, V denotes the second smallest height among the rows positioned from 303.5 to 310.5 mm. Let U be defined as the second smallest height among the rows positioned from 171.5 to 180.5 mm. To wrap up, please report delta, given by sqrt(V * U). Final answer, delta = 13.5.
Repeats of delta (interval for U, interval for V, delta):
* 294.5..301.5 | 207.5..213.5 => 14.5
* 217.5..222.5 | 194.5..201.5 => 15.4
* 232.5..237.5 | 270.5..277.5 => 14.1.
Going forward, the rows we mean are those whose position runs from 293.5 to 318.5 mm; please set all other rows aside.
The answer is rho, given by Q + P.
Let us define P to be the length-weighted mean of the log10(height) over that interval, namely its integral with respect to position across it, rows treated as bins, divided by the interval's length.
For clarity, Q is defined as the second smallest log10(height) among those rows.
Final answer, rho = 2.32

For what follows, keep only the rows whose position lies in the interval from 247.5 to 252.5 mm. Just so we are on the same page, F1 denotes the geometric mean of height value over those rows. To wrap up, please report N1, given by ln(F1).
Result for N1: 2.68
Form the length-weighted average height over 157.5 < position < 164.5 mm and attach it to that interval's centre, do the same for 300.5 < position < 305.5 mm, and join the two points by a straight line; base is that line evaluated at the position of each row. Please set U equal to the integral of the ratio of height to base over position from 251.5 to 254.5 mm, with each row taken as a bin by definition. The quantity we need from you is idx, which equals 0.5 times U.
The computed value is 1.53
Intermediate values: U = 3.06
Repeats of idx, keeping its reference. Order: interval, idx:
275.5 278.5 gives 1.52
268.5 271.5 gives 1.82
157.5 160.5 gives 1.61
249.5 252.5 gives 1.57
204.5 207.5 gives 1.65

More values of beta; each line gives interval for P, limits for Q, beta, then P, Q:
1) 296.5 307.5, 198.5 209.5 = -0.08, 14.7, 15.5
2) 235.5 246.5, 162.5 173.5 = 0.21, 14.1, 12.0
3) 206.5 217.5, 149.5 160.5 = 0.00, 14.6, 14.5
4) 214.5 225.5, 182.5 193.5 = -0.12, 14.2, 15.5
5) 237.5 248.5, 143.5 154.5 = -0.01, 14.2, 14.3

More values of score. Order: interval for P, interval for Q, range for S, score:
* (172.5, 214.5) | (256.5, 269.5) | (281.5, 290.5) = 5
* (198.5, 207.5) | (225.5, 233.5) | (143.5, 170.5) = 23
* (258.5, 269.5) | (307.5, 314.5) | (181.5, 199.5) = 23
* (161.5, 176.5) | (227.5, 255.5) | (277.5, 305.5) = 16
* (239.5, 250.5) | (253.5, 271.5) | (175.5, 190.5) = 45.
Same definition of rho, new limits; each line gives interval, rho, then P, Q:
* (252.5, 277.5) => 2.34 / 1.20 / 1.14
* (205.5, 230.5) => 2.29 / 1.16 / 1.13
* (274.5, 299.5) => 2.28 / 1.15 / 1.12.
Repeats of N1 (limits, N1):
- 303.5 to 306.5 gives 2.69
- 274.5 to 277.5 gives 2.67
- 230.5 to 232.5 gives 2.72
